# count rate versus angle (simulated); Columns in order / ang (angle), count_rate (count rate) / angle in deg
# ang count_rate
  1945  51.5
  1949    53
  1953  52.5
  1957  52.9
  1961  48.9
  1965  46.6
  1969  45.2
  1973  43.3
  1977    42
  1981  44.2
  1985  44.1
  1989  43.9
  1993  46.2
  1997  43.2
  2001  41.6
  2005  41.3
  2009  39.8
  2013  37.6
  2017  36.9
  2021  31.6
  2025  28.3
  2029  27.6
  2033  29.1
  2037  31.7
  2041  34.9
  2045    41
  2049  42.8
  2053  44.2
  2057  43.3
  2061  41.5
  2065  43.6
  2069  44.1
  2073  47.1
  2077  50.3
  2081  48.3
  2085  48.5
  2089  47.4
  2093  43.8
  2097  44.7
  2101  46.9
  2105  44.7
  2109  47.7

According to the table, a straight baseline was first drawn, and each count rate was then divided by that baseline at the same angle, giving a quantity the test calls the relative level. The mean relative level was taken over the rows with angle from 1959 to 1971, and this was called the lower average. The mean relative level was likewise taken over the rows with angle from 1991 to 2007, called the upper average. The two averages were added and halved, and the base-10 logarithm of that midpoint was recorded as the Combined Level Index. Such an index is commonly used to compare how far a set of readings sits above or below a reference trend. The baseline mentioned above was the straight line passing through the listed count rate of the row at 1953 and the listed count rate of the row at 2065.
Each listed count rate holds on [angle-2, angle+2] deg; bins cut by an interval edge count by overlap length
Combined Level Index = -0.048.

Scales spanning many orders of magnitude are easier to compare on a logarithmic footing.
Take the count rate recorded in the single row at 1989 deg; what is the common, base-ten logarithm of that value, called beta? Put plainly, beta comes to 1.64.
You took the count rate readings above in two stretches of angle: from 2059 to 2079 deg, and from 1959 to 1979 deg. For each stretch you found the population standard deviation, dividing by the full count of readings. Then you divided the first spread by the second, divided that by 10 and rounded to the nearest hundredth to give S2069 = 0.13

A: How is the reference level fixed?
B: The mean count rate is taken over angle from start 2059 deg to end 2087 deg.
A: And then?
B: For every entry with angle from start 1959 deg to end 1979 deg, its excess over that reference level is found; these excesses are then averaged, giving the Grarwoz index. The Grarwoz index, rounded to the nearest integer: -1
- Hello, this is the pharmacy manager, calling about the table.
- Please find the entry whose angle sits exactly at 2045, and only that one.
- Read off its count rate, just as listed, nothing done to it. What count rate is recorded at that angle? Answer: 41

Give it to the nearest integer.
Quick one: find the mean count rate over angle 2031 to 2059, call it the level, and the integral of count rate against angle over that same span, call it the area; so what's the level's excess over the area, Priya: -1030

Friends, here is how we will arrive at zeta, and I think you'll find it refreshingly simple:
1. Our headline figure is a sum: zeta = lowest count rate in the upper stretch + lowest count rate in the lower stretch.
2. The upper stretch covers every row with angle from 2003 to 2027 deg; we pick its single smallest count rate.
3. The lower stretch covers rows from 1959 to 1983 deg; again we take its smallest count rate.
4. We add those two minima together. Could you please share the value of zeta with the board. 70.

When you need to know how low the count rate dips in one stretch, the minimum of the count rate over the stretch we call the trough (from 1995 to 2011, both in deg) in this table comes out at 39.8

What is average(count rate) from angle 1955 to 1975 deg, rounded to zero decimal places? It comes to 47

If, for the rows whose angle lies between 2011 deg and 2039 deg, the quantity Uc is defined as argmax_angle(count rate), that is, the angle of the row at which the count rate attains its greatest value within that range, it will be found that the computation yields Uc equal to 2013 deg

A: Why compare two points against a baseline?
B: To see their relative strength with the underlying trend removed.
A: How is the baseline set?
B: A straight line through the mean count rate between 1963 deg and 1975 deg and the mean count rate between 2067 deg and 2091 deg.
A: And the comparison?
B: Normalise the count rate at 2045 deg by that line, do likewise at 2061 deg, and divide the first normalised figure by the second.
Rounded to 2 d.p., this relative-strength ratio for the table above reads 1.00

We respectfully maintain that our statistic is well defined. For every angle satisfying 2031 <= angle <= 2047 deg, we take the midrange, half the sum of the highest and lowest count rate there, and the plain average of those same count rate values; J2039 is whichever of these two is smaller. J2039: 34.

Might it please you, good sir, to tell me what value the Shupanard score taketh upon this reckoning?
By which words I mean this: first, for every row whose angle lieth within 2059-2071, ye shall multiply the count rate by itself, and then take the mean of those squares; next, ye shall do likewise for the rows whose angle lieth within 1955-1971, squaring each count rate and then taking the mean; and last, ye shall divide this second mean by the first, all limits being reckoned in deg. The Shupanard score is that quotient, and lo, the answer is 1.3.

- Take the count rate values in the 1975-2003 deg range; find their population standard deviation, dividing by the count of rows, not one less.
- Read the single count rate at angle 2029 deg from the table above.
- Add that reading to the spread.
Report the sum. 29.0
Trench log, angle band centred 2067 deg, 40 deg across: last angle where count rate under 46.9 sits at 2069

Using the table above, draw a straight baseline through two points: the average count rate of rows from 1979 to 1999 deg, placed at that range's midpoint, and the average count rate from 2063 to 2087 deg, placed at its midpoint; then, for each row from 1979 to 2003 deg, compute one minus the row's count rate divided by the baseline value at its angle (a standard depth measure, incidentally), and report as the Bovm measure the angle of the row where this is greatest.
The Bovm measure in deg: 2001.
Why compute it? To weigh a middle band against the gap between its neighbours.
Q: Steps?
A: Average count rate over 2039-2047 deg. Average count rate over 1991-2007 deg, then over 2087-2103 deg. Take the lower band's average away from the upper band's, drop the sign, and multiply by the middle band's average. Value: 100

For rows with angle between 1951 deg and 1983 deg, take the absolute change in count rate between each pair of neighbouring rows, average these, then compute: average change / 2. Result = 0.96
